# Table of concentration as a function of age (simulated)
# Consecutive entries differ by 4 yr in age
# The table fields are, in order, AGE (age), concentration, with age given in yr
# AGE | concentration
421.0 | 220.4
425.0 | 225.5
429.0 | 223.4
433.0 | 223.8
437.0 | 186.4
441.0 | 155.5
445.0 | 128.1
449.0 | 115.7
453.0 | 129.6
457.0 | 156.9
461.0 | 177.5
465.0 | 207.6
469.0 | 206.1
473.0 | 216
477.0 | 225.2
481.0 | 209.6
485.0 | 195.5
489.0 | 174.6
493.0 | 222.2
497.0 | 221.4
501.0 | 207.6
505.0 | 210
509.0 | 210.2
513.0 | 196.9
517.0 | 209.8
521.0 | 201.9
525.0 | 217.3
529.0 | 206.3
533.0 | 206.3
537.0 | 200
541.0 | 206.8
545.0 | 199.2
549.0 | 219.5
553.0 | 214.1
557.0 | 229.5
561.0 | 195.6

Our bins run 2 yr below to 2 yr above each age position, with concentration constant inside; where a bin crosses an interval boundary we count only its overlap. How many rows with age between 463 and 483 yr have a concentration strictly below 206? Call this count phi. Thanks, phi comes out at 0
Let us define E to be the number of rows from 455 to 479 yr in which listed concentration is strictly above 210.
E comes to 2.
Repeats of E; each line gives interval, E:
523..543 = 1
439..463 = 0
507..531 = 2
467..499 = 4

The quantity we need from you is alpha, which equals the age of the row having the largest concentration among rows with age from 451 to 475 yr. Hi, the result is 473.0 yr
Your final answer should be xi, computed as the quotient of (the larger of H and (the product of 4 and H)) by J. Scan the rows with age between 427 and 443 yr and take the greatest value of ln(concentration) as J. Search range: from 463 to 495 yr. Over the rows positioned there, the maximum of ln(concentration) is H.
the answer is 4.00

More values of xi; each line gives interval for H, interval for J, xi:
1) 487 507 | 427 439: 3.99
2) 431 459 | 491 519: 4.01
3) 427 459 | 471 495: 4.00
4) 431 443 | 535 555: 4.01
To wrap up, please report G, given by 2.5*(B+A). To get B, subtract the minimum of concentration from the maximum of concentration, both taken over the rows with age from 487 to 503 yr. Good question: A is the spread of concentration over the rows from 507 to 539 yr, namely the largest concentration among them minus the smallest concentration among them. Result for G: 170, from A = 20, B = 48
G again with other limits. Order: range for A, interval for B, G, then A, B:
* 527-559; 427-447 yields 315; 30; 96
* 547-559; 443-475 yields 289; 15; 100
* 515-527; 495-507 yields 73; 15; 14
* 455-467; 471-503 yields 253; 51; 51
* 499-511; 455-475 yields 154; 3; 59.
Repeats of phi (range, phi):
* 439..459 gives 5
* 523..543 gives 1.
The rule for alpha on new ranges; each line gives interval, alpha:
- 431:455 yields 433.0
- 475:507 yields 477.0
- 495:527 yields 497.0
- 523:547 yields 525.0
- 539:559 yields 557.0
